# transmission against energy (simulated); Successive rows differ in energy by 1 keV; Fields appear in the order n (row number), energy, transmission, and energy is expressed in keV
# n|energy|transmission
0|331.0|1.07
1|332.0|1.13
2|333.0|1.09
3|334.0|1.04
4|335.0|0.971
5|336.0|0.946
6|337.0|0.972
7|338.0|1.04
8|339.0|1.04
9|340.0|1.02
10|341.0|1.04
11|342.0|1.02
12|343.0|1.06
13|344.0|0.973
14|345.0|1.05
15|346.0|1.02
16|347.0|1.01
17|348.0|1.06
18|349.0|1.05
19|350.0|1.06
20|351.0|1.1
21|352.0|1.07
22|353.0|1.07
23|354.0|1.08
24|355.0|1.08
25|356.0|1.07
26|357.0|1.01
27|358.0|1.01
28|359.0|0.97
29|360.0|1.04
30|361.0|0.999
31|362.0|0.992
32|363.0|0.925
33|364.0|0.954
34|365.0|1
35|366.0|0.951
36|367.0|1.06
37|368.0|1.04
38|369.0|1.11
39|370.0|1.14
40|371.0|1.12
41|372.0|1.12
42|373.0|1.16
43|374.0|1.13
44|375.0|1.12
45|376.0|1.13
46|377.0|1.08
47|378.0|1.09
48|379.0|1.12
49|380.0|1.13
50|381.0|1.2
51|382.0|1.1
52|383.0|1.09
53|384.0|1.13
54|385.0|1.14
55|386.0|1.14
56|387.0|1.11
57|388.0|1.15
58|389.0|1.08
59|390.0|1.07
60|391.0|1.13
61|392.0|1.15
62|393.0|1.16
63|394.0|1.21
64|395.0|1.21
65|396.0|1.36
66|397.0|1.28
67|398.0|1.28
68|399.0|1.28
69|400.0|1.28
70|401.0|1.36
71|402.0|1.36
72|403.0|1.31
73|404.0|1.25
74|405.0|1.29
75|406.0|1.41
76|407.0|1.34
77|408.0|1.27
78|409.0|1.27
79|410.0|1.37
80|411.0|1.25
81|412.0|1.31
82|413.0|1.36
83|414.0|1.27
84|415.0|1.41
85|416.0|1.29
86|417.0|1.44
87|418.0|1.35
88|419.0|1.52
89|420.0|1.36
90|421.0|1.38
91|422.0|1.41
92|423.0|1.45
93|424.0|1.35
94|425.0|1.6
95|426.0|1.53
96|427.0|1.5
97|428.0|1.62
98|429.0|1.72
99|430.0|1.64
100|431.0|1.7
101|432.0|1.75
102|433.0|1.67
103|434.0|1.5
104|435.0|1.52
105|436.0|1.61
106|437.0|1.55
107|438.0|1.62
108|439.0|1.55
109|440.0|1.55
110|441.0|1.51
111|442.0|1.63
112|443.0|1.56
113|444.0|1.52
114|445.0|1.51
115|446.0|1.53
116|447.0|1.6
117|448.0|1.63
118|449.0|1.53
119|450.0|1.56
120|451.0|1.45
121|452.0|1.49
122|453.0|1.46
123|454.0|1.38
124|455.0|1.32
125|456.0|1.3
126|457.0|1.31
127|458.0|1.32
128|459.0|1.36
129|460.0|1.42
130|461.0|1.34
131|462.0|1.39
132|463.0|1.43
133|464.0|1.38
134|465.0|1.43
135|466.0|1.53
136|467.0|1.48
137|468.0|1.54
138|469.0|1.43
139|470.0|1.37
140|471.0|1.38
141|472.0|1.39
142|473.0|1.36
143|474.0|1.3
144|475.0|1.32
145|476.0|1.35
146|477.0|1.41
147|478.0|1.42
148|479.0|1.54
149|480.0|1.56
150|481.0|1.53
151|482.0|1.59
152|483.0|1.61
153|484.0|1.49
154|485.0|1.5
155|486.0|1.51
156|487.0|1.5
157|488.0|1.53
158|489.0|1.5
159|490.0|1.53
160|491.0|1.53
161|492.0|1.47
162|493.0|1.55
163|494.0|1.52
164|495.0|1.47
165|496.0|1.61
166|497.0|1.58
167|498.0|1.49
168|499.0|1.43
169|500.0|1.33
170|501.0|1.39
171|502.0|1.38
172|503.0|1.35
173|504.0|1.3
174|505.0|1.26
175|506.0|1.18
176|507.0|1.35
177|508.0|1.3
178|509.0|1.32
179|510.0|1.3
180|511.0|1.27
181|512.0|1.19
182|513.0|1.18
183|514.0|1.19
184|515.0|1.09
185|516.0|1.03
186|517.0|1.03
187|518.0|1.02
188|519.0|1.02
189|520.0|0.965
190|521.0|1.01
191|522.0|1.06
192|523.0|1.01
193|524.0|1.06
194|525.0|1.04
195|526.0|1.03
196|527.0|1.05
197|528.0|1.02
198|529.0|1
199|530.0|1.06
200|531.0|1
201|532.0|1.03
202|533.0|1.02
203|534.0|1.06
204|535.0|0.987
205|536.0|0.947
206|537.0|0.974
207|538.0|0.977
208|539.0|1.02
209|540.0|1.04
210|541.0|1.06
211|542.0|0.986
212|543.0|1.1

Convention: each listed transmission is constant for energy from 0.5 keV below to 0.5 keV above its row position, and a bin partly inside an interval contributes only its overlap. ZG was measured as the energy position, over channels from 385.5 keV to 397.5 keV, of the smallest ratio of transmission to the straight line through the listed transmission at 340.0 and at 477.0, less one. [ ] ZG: 390.0 keV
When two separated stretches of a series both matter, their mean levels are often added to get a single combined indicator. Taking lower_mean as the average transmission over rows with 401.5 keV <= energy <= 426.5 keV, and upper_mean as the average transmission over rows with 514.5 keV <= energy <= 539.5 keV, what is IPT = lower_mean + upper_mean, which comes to 2.4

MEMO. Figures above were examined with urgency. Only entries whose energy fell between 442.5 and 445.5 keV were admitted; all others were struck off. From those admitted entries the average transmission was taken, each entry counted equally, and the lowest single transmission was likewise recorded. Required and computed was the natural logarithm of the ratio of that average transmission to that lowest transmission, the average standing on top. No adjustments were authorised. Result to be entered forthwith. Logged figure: 0.013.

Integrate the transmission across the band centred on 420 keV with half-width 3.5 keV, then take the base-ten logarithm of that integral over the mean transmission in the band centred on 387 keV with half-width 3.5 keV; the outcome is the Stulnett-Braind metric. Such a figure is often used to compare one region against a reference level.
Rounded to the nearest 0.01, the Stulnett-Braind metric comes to 0.95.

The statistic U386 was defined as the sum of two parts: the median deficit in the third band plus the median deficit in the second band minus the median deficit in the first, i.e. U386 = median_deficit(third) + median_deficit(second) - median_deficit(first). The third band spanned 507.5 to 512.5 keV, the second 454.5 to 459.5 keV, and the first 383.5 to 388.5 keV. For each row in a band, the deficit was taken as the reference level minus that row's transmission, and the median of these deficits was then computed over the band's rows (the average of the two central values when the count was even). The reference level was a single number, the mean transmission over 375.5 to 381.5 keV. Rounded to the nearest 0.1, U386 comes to -0.4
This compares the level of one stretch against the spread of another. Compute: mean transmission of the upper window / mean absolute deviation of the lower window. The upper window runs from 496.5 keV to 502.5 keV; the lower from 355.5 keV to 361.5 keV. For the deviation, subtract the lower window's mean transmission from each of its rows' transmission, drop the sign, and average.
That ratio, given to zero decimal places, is 56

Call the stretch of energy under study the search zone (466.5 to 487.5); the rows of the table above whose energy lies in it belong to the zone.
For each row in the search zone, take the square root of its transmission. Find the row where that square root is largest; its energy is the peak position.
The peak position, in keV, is 483.0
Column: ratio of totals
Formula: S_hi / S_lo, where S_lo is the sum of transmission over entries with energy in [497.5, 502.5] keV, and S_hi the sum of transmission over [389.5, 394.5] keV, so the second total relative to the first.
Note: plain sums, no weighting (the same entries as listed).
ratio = 0.81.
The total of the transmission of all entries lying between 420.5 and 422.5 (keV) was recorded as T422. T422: 3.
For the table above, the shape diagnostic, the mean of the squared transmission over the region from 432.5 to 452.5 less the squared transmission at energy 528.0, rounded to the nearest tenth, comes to 1.4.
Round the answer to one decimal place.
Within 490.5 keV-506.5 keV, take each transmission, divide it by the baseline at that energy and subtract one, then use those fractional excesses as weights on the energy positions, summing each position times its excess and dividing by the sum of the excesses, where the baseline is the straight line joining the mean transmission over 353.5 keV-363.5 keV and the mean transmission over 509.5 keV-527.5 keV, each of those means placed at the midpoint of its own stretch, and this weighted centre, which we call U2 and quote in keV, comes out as 497.1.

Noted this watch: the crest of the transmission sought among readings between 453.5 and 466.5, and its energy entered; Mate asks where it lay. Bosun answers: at 466.0 keV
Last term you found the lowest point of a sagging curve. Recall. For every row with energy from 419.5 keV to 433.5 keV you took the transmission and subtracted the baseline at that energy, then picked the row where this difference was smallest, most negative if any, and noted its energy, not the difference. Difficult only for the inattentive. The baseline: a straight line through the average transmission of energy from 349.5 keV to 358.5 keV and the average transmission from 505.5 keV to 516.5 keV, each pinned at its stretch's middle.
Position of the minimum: 424.0 keV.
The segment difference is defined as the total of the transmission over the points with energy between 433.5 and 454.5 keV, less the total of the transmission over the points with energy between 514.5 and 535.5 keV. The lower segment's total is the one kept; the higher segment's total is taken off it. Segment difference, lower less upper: 11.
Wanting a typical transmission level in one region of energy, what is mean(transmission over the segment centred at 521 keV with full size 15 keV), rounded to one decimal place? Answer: 1.0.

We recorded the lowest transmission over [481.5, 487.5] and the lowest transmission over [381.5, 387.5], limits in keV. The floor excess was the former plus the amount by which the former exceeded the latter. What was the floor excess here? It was 1.89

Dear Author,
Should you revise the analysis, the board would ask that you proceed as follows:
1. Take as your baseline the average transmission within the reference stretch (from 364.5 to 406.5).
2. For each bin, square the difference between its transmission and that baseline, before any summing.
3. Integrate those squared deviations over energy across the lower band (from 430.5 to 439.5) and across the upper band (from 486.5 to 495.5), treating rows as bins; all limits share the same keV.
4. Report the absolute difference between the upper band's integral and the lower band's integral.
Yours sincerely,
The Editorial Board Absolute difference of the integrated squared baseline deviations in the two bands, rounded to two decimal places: 0.73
